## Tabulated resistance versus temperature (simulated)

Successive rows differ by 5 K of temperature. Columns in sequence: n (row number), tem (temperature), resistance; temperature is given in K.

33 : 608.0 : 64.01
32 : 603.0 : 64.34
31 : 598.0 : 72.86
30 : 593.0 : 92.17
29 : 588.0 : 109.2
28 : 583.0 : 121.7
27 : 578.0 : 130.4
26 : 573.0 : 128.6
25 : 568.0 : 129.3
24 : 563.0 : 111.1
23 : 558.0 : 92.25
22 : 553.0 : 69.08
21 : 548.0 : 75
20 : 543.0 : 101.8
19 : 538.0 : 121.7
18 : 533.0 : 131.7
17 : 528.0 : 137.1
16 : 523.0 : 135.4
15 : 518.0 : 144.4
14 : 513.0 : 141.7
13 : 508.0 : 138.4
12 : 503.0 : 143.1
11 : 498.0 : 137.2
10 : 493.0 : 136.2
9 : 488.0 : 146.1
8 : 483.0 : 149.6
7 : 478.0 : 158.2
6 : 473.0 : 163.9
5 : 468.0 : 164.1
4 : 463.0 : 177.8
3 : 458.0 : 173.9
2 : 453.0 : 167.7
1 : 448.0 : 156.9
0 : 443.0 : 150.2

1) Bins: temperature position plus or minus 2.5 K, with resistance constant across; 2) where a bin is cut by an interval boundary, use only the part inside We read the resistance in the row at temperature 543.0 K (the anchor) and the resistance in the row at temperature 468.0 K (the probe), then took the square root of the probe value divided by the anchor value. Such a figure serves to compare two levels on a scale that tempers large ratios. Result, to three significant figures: 1.27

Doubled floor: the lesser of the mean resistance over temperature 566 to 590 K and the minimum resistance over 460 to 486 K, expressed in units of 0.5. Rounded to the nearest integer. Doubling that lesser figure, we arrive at 248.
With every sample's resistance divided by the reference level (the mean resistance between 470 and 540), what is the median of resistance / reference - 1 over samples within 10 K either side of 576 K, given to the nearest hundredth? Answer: -0.09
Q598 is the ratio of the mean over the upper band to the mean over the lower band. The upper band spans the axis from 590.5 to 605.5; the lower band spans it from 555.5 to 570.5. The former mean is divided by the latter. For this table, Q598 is 0.69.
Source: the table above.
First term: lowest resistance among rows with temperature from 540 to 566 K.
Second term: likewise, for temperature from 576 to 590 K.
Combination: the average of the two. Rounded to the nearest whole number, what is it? 89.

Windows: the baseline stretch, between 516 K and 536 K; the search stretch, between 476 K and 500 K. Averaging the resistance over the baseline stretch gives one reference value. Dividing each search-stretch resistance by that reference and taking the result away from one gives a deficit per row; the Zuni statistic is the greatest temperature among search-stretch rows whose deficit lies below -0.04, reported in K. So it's 488.0 K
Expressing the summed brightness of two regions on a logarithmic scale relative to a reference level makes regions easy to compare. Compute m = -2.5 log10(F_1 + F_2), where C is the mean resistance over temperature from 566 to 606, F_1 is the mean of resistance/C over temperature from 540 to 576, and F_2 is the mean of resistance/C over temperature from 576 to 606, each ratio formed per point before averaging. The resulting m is -0.69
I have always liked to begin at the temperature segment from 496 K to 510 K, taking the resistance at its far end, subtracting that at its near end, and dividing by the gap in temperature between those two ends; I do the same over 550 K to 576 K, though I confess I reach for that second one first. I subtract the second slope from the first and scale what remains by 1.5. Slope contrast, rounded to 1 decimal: -4.3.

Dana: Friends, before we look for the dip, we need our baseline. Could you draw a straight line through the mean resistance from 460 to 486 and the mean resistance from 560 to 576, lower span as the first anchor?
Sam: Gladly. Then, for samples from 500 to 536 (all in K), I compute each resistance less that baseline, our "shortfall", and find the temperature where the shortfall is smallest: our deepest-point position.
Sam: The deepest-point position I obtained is 508.0 K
